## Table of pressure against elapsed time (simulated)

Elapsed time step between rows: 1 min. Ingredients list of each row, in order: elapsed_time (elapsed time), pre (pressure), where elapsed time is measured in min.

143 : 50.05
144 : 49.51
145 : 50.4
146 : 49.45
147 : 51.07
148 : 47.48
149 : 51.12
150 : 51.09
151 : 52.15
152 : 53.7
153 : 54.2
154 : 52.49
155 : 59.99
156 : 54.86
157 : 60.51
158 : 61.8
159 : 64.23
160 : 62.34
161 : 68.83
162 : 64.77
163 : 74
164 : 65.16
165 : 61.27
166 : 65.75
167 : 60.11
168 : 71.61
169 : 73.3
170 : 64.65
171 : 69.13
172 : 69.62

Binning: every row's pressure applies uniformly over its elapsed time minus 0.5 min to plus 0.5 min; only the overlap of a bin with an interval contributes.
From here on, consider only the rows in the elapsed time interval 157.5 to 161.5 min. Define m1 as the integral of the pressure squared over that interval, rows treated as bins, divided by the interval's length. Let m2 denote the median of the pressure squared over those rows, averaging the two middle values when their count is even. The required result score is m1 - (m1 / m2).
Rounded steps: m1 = 4142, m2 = 4006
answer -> 4141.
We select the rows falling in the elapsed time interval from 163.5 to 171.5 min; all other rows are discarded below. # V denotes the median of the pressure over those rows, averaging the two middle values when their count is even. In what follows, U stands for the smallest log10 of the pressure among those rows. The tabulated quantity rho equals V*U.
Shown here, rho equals 116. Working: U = 1.78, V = 65.5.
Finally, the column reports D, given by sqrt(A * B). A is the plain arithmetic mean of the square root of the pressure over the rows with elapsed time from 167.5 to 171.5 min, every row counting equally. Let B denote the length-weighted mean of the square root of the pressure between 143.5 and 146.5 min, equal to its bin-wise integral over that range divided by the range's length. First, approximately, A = 8.34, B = 7.06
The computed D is 7.67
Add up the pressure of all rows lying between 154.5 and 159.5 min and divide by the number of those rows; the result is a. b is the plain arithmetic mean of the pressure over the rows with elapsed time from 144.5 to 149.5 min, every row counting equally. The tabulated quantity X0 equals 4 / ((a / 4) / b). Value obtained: 13.2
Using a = 60.3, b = 50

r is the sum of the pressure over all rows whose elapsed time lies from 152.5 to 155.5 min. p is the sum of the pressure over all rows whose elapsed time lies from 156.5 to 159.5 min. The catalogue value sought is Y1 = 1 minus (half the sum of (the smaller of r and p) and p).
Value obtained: -176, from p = 187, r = 167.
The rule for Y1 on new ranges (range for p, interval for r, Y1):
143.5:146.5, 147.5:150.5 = -148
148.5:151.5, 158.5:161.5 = -153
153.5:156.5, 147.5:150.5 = -158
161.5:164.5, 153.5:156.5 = -185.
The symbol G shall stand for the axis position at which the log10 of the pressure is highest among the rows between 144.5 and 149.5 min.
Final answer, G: 149 min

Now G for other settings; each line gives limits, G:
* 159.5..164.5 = 163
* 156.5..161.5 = 161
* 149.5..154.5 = 153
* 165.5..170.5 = 169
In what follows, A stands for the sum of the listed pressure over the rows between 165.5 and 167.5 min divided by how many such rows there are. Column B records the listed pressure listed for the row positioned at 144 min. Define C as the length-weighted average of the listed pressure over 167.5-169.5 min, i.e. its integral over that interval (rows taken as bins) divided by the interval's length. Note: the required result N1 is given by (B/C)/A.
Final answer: 0.011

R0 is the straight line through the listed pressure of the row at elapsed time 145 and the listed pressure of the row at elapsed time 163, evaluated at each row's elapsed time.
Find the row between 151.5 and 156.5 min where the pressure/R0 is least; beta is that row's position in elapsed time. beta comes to 154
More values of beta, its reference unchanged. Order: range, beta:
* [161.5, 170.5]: 167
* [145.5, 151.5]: 148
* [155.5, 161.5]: 156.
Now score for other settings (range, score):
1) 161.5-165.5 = 4417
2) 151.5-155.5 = 3043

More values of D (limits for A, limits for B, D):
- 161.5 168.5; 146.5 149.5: 7.57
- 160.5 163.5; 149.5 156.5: 7.82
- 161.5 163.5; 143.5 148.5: 7.66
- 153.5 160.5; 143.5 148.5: 7.37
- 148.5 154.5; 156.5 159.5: 7.56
